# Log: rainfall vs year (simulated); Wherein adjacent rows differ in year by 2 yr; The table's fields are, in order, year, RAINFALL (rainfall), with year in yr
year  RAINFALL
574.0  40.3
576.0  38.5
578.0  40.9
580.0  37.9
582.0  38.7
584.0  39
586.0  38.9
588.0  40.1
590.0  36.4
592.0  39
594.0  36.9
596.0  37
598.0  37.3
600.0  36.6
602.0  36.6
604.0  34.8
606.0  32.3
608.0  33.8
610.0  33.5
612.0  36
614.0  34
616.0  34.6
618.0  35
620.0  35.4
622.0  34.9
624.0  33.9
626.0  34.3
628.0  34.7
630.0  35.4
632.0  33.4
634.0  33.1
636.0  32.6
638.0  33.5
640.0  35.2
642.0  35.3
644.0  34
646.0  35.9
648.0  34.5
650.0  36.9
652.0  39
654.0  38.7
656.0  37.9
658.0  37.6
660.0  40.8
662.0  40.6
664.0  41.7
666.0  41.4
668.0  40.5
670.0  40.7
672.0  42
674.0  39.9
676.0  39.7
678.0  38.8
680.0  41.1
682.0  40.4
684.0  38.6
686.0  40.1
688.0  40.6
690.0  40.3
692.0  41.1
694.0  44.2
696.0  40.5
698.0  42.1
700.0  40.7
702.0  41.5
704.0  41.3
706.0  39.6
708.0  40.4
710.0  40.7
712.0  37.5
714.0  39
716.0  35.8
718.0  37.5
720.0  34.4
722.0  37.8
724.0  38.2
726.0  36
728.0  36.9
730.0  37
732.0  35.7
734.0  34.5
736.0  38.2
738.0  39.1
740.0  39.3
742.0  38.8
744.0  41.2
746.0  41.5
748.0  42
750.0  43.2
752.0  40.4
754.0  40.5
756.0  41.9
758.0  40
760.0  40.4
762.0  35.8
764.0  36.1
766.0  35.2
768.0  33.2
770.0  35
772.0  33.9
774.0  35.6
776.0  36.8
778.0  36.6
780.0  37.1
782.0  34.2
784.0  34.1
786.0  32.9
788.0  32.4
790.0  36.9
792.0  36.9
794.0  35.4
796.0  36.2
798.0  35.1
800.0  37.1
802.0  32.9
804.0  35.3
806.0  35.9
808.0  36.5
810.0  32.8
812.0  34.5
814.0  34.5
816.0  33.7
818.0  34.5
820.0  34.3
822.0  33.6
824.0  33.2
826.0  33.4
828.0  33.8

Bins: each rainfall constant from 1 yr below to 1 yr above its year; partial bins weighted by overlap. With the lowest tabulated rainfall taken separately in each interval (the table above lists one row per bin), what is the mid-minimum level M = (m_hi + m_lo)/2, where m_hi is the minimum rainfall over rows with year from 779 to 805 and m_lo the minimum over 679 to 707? 35.5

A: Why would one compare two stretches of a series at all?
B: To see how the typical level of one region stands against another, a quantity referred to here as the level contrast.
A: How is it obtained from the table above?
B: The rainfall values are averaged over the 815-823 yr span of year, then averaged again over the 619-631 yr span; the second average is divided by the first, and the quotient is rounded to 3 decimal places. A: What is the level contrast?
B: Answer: 1.022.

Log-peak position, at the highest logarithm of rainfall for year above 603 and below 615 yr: 612.0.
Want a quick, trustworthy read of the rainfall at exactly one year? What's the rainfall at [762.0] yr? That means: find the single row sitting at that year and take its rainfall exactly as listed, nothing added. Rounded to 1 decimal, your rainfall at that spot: 35.8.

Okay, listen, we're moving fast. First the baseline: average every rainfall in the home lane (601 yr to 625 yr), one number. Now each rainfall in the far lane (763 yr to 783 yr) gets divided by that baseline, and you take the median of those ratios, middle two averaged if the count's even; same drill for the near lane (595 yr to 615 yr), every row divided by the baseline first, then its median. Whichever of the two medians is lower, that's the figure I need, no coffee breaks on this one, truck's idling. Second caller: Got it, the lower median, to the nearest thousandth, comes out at 1.024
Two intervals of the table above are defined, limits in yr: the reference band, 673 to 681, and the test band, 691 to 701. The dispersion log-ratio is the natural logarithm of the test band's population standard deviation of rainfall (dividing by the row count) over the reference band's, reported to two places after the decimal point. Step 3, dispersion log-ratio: 0.50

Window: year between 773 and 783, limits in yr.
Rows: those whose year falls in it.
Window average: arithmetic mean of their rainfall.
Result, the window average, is 36.1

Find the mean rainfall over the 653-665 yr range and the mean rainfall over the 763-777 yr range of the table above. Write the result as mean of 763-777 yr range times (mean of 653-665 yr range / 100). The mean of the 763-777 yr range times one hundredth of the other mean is 13.9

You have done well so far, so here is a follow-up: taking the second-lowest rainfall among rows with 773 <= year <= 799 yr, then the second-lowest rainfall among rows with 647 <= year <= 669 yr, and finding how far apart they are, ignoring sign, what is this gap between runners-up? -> 4.0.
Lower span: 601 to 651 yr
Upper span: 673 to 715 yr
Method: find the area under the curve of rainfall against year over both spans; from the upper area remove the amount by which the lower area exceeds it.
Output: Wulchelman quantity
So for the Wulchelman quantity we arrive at 1665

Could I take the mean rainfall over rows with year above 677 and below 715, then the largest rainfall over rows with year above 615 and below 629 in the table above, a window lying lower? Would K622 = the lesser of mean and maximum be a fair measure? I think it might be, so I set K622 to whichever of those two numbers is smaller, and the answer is 35.4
